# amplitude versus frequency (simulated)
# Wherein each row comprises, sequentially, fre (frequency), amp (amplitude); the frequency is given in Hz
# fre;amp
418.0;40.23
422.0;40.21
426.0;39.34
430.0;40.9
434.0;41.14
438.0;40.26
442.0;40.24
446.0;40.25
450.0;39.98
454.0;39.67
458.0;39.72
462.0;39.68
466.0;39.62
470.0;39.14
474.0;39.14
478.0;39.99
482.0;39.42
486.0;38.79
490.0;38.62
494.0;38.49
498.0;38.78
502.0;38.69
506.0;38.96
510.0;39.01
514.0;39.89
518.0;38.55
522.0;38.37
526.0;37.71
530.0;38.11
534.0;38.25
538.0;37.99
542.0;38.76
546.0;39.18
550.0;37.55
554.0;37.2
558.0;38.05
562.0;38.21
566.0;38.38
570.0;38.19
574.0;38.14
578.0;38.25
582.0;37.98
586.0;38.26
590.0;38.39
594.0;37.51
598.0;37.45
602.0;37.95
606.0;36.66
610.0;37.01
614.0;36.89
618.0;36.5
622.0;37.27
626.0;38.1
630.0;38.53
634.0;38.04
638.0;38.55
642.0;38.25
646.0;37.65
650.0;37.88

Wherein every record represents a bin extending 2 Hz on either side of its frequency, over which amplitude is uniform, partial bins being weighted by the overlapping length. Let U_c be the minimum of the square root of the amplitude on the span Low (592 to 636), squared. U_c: 36.5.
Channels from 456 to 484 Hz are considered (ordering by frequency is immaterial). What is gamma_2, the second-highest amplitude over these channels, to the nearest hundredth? 39.72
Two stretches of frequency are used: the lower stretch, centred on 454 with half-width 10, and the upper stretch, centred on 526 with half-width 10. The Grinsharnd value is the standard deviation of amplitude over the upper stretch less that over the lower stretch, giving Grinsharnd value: 0.1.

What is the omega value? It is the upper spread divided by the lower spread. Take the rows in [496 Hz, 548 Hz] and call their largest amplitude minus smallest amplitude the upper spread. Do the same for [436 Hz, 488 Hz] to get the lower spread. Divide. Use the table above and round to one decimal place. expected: 1.5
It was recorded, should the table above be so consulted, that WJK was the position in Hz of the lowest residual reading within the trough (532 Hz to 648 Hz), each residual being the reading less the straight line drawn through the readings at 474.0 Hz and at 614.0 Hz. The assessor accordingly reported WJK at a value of 554.0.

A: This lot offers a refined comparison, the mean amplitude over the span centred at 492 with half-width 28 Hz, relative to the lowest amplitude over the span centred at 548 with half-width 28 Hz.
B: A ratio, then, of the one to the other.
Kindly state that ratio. 1.05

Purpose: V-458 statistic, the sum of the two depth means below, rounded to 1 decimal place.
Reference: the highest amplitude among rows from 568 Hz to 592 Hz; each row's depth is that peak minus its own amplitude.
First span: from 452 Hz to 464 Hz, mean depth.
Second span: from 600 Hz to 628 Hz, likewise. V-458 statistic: -0.1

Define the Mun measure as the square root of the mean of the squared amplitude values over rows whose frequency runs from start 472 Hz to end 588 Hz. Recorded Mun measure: 38.5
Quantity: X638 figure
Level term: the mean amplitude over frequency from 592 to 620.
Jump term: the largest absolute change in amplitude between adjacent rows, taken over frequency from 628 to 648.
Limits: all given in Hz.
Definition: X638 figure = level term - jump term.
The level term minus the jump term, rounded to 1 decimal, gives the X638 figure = 36.5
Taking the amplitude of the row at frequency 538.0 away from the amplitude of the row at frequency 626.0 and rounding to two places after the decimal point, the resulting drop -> 0.11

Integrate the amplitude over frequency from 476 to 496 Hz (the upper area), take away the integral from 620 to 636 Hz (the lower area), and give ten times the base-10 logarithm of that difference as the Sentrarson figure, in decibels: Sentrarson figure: 22.4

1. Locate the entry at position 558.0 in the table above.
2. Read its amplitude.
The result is 38.05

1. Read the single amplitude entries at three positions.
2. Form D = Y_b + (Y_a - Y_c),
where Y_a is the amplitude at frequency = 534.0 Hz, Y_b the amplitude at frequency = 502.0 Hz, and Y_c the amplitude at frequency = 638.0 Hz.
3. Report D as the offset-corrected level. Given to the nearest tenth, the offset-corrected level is 38.4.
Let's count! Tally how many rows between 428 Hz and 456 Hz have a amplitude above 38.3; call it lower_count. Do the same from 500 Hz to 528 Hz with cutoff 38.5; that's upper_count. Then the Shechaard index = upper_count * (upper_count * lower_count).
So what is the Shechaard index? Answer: 175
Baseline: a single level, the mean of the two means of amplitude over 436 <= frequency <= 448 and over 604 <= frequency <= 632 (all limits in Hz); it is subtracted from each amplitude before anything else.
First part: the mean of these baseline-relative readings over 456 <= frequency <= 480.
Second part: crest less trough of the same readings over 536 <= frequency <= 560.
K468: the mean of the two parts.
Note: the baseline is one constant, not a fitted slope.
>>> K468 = 1.4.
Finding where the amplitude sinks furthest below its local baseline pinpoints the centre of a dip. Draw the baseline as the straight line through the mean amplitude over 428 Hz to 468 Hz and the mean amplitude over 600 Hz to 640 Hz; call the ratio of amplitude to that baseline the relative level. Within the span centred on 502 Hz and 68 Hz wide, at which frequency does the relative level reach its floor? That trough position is 526.0 Hz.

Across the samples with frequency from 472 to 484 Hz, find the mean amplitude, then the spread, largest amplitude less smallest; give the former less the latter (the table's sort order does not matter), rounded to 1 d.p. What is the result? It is 38.7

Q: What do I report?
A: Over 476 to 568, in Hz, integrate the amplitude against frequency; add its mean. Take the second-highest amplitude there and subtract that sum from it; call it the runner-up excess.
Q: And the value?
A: -3546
